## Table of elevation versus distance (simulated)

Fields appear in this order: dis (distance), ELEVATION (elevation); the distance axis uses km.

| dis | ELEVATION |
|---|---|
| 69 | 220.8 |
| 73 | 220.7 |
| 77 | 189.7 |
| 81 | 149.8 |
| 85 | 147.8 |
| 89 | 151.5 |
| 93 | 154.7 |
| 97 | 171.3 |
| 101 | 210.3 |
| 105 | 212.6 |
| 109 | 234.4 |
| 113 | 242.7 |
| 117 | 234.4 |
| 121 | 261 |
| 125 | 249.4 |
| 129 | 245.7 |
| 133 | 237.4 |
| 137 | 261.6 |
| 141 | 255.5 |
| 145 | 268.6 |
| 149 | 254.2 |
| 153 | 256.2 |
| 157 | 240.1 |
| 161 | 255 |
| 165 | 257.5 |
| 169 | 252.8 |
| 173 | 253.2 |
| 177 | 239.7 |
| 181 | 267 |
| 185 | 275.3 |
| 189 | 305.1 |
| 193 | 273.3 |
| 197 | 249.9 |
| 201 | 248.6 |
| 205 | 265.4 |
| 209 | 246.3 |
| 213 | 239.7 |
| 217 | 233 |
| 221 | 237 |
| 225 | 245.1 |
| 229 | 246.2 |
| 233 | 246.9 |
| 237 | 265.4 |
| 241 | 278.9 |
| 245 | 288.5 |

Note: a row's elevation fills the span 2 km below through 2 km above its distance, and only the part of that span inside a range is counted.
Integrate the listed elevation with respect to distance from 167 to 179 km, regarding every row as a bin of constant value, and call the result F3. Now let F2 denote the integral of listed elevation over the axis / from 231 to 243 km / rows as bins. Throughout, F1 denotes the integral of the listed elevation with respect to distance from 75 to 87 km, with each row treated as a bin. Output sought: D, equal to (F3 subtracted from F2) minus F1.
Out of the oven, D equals -1767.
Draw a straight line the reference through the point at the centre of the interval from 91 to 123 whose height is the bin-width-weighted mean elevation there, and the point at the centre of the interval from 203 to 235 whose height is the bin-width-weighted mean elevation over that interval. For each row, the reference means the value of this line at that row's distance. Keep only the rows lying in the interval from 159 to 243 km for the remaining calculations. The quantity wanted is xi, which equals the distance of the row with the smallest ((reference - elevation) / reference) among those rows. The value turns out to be 189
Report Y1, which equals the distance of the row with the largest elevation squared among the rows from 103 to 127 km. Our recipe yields 121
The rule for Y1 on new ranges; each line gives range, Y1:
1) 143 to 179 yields 145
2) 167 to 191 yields 189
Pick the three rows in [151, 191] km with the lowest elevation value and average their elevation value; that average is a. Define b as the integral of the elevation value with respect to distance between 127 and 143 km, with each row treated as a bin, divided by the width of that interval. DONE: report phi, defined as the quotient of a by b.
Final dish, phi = 0.98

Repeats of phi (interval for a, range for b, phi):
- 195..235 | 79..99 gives 1.53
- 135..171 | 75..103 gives 1.48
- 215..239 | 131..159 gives 0.94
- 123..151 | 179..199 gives 0.89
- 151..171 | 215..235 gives 1.03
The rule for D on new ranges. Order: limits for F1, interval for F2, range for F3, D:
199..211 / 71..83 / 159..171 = -3862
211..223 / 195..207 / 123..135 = -2713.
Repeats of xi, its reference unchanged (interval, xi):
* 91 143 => 121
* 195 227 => 205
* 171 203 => 189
